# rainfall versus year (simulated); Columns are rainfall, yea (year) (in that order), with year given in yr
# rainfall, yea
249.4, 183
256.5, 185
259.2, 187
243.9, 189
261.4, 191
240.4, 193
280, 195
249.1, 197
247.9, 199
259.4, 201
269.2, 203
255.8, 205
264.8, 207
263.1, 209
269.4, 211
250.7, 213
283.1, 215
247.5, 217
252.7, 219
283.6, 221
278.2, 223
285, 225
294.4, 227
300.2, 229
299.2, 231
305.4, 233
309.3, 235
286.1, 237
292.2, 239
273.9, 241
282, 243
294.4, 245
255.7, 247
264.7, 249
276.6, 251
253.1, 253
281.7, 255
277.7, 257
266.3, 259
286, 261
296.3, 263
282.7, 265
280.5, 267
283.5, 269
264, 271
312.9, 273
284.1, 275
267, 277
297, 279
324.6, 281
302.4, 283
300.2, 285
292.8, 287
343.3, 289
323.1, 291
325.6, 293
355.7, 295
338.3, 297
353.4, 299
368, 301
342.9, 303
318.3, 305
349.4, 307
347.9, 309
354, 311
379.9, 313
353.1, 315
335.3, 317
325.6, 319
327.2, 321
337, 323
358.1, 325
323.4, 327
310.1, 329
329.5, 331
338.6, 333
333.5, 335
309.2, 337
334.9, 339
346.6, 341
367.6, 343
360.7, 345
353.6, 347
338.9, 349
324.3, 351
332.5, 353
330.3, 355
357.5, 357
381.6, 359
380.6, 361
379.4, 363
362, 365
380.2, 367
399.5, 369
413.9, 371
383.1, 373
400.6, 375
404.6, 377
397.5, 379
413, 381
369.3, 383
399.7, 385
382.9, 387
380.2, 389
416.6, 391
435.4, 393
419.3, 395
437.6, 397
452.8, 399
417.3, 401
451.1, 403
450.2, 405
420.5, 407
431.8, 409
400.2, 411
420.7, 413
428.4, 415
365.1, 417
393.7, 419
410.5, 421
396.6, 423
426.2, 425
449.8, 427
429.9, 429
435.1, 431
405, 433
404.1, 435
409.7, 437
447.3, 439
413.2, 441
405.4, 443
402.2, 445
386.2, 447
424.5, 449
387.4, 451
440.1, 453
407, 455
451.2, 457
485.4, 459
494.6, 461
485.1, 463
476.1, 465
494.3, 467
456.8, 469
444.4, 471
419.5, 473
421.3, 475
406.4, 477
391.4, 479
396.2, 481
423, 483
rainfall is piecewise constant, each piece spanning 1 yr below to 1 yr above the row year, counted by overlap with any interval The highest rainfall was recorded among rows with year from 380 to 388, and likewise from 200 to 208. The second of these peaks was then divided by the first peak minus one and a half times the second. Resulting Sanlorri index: 29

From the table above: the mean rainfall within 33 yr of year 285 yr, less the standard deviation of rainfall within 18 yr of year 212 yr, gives 297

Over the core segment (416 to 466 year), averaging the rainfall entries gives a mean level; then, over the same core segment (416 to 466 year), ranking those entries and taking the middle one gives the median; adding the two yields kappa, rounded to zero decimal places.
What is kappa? 838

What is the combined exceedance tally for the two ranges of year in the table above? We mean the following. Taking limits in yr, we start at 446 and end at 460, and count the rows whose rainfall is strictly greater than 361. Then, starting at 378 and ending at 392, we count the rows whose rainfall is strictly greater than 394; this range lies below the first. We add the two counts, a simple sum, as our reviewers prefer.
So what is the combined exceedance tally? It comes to 11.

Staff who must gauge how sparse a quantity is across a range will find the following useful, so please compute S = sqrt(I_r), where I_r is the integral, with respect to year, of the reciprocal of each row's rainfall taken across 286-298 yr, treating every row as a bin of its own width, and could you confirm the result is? 0.19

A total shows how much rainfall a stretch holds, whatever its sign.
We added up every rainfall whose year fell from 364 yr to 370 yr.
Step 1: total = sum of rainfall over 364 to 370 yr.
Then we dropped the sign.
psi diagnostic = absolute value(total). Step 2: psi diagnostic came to 1142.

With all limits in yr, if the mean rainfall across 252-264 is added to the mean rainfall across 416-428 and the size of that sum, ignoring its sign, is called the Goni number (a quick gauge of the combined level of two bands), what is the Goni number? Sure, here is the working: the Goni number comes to 684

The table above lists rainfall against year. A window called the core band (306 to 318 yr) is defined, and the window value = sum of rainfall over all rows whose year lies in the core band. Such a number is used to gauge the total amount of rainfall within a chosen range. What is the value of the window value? 2120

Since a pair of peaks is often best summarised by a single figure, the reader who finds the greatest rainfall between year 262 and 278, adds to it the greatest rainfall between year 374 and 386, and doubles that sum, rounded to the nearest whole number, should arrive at 1452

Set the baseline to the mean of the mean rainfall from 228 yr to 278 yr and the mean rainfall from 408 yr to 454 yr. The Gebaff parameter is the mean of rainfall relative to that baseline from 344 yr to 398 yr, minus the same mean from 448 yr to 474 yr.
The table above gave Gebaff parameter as -68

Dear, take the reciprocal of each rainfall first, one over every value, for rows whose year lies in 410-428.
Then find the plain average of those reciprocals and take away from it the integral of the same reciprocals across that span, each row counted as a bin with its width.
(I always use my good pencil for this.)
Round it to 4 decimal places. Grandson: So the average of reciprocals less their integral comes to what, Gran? -0.0416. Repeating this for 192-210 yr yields -0.0658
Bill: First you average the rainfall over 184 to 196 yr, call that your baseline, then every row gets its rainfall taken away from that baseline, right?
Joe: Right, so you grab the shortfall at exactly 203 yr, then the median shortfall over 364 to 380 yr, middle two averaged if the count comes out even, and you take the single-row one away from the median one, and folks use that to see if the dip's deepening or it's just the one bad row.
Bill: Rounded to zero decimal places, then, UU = -129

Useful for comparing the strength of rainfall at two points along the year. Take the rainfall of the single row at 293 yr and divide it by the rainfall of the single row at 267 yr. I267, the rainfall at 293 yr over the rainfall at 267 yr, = 1.16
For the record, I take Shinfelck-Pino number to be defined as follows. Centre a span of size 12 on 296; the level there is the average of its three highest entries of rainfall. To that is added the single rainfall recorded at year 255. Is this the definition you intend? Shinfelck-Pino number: 641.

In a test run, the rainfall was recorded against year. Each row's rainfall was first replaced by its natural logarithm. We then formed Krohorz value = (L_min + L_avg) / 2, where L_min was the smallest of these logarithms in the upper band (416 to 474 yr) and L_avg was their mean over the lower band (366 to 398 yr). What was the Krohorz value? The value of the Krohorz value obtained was 5.95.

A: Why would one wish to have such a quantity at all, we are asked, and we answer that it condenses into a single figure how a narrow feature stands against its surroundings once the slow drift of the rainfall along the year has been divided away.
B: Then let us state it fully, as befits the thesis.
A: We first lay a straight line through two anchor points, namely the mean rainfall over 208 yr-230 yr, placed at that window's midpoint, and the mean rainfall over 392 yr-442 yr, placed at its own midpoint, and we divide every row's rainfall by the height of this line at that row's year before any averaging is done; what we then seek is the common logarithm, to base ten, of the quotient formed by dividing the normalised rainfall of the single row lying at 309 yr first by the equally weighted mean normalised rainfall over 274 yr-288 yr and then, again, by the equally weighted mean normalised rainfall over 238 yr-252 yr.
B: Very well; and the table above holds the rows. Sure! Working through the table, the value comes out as 0.067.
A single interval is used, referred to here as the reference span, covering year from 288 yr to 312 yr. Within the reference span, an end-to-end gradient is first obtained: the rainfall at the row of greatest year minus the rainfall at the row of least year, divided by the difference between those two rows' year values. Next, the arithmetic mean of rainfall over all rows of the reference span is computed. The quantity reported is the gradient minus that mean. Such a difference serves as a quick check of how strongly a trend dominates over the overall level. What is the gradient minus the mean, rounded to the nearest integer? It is -343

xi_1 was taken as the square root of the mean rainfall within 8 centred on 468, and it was 21.6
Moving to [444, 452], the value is 20.0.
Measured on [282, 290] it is 17.6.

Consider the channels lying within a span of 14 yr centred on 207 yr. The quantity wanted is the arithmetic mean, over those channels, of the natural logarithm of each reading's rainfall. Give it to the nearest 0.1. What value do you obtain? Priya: 5.6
